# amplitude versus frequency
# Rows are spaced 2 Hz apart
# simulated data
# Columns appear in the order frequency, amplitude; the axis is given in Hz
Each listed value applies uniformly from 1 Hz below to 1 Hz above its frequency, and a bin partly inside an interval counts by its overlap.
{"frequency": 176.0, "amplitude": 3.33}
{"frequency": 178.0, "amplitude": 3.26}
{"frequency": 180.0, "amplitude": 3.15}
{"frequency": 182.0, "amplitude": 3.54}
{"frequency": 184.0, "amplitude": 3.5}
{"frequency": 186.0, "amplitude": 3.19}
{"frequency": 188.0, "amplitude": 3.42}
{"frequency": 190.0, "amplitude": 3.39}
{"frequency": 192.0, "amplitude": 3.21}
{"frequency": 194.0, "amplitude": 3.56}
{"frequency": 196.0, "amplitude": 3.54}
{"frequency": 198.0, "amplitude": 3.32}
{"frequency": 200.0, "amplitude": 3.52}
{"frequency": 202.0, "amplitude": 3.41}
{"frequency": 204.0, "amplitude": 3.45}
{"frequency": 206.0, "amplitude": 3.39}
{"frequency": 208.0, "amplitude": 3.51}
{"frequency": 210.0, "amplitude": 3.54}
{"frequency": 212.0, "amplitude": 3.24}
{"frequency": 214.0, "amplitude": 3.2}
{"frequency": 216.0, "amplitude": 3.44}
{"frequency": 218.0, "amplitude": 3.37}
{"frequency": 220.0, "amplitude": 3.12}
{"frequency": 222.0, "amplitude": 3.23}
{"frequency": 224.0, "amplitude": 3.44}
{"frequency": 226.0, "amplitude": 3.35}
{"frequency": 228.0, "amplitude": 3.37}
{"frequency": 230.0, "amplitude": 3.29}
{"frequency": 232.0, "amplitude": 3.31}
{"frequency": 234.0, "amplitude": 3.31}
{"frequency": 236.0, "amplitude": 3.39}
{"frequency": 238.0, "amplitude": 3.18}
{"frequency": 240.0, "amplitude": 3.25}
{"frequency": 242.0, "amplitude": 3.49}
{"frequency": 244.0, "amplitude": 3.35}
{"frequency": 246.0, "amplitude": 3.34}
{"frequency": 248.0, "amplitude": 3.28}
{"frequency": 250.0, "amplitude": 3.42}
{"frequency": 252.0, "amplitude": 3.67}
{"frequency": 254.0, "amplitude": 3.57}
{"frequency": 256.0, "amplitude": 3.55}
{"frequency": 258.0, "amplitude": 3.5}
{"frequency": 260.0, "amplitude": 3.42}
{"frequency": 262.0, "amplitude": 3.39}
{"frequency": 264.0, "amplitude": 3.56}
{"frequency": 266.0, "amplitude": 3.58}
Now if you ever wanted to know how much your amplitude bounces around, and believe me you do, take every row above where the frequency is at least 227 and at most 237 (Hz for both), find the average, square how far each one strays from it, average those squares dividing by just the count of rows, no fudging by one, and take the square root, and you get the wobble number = 0.039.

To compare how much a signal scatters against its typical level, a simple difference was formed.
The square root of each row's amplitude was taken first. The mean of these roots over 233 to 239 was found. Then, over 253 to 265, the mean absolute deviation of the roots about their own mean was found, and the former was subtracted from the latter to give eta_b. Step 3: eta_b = -1.80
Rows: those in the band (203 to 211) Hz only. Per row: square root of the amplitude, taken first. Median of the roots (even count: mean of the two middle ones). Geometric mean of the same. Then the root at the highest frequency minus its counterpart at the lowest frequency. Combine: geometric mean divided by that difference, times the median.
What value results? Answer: 144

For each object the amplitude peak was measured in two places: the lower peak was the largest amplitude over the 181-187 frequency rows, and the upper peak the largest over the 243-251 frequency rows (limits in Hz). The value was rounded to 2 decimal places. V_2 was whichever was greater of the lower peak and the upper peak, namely 3.54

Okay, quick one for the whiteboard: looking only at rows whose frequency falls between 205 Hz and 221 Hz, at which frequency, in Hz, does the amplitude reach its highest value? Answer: 210.0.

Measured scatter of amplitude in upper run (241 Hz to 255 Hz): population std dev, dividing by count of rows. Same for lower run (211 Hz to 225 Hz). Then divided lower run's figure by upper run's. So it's 0.9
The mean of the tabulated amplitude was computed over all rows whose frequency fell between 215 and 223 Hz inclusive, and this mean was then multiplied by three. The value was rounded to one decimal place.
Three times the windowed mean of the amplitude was 9.9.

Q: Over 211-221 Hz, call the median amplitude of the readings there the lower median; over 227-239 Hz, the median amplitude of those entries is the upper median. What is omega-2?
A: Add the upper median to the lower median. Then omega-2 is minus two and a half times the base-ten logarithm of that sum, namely -2.04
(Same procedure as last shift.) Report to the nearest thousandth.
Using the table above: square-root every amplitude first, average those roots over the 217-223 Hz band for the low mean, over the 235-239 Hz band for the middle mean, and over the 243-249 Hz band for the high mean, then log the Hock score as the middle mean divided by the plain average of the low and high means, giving 1.000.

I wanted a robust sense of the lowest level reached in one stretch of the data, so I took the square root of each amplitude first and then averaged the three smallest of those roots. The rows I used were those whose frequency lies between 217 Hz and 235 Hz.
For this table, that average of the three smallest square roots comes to 1.79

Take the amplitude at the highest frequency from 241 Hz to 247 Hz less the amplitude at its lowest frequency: -0.15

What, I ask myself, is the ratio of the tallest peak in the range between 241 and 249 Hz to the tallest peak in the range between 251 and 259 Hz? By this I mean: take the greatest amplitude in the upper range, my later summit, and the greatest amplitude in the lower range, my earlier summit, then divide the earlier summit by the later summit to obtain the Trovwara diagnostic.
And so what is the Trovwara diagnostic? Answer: 0.95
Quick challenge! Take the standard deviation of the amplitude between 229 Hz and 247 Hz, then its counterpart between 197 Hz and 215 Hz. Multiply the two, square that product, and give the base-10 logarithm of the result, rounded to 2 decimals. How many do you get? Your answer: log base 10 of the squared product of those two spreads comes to -4.04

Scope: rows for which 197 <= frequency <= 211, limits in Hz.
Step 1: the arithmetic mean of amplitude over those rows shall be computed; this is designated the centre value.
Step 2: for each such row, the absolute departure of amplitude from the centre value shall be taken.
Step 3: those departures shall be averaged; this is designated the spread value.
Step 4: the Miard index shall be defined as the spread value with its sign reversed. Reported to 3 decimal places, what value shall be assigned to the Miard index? -0.064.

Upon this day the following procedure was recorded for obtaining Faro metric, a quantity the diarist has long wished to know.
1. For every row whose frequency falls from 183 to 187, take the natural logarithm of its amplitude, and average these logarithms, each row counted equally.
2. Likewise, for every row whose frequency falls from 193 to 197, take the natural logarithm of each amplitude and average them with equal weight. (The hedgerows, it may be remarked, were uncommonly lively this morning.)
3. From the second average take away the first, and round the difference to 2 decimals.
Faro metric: 0.06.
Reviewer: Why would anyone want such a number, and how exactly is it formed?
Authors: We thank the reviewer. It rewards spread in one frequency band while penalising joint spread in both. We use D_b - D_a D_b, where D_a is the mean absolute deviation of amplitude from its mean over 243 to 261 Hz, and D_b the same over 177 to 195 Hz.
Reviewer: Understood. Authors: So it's 0.124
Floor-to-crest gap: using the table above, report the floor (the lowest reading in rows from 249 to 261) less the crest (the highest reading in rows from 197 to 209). -0.10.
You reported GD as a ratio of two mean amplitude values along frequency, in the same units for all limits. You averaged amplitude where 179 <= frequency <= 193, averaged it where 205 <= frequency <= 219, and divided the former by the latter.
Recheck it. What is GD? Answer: 0.99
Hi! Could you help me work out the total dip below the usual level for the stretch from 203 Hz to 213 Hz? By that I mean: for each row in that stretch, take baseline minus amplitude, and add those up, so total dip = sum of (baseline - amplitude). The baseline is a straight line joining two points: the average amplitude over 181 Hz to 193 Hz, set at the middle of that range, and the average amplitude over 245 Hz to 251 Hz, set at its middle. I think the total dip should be -0.3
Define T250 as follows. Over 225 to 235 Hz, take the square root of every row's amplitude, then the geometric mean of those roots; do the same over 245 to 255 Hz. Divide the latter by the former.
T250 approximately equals 1.02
